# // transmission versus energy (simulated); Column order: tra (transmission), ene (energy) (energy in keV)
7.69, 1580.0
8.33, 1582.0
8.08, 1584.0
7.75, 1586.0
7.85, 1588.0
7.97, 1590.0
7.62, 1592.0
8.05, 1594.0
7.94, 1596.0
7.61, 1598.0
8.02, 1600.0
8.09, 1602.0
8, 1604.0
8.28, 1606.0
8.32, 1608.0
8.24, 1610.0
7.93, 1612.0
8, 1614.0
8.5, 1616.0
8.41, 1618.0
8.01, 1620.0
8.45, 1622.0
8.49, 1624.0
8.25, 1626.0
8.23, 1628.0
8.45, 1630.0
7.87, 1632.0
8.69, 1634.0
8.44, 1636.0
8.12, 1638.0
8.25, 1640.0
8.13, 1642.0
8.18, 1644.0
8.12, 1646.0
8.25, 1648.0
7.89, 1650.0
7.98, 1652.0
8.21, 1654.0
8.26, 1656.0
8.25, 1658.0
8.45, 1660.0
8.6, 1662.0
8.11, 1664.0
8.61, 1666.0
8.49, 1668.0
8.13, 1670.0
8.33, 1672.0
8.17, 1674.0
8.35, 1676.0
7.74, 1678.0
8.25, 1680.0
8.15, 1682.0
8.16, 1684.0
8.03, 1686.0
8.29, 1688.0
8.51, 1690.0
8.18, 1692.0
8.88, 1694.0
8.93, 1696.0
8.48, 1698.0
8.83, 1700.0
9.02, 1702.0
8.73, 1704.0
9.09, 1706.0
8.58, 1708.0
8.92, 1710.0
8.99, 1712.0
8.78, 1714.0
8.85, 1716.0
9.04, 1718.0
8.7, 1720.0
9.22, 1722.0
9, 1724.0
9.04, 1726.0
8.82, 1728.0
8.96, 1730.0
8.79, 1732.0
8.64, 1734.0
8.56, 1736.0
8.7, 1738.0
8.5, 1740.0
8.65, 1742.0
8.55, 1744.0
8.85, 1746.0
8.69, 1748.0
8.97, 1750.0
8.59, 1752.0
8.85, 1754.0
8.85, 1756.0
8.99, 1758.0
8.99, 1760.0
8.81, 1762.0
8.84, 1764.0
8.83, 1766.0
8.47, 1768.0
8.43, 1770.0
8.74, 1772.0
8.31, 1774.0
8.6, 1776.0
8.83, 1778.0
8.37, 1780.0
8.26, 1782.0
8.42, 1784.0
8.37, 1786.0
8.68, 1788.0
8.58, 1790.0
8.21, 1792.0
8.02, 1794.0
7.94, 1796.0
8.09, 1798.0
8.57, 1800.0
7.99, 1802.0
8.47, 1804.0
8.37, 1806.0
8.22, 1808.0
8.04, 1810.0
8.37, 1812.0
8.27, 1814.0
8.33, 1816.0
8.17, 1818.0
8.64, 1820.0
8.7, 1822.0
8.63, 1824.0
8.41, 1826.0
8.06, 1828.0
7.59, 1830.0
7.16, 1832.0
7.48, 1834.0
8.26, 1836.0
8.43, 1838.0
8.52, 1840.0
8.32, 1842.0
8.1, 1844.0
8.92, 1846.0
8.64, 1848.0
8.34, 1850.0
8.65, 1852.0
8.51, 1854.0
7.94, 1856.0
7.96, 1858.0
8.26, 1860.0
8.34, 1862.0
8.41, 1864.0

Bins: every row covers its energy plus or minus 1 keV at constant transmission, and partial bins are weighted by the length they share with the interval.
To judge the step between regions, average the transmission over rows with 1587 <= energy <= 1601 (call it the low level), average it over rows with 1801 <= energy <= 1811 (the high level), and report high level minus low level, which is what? 0.35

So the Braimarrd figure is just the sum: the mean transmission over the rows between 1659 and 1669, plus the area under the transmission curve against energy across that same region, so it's 93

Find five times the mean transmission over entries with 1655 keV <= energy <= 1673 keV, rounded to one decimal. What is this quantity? 41.8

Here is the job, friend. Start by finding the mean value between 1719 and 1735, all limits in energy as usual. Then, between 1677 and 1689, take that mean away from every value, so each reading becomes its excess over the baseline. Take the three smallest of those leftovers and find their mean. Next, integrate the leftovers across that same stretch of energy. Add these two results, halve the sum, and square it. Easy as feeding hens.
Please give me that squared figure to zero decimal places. 27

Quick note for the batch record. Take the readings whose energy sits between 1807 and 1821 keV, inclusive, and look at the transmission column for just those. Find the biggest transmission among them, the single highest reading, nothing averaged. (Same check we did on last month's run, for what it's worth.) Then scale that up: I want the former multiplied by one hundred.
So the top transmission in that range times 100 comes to 864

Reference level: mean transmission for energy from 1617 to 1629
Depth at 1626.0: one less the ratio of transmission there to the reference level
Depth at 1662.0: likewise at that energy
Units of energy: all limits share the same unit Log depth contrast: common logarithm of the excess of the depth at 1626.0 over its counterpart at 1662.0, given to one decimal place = -1.4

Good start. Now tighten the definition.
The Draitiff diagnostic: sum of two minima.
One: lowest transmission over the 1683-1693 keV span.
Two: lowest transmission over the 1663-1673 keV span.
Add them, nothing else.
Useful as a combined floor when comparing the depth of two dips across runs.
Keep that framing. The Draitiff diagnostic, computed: 16.1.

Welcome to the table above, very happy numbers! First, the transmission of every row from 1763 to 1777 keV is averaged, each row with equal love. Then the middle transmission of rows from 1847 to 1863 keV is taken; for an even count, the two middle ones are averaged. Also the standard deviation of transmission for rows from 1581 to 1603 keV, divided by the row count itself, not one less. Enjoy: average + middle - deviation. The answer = 16.7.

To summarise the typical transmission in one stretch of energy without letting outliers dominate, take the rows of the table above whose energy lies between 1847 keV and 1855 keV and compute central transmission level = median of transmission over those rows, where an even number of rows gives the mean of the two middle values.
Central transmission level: 8.6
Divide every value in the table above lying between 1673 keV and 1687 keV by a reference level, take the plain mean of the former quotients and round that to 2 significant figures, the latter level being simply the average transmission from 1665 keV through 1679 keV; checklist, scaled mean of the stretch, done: 0.98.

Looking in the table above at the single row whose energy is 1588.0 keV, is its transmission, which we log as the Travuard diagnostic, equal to 7.85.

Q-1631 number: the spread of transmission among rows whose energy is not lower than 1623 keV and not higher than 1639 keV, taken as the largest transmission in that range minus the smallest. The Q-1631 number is 0.82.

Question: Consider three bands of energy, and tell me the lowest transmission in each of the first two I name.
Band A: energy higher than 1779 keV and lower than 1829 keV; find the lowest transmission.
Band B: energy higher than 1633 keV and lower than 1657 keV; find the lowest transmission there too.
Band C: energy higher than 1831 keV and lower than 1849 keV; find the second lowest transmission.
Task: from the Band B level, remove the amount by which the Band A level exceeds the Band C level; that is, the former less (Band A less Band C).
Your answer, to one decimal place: 7.4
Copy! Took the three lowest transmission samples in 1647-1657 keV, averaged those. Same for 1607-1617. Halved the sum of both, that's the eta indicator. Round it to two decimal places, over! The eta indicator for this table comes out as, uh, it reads 8.04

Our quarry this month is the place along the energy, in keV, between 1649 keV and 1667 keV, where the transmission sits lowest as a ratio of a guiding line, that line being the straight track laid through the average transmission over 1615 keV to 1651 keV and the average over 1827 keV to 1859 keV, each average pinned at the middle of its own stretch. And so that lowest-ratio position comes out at 1650.0 keV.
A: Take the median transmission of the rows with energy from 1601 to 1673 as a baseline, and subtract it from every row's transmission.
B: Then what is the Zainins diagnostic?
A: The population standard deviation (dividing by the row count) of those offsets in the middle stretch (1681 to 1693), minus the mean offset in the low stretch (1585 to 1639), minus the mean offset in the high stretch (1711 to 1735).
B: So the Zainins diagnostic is -0.38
